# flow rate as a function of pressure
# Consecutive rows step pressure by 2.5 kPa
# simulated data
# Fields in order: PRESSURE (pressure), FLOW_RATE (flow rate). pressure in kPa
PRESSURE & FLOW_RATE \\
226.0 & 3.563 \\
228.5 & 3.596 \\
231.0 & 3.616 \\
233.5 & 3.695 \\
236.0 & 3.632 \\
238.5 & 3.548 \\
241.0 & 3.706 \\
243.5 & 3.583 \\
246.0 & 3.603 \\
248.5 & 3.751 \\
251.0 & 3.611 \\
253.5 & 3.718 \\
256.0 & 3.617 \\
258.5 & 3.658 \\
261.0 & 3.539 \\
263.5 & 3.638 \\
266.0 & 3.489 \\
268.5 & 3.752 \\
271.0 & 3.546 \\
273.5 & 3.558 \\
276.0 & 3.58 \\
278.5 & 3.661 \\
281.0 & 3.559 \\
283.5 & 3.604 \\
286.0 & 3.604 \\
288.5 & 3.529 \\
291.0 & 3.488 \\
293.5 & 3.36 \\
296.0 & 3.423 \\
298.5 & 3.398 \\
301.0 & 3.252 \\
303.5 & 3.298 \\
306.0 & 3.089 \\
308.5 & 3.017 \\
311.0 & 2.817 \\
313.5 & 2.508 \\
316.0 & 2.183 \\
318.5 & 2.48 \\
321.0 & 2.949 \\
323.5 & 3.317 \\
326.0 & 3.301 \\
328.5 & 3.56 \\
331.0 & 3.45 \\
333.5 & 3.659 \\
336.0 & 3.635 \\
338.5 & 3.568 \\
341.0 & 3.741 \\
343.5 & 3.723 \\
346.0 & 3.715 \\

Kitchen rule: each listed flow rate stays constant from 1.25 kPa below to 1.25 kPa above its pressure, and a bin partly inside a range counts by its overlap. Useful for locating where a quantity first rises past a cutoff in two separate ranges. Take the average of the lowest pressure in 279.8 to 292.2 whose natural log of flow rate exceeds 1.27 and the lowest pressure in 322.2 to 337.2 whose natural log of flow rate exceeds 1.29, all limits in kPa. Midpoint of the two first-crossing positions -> 308.5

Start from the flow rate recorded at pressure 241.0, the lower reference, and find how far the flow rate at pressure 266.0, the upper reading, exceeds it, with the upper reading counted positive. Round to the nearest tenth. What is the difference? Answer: -0.2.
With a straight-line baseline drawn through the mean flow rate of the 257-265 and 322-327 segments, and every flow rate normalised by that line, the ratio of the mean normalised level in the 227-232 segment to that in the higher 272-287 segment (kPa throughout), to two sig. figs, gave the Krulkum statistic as 0.94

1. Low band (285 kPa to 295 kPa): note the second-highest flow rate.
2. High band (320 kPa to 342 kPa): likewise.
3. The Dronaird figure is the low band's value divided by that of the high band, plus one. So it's 1.96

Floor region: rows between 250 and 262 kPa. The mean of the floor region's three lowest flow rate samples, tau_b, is 3.59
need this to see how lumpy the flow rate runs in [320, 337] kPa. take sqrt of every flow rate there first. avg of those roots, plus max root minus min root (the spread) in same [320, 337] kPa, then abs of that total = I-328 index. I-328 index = 2.04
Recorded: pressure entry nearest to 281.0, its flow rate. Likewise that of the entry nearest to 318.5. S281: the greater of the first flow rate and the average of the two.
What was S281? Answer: 3.56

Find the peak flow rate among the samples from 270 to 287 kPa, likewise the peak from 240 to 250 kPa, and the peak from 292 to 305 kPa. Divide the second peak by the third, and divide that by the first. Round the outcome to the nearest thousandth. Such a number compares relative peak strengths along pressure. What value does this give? 0.299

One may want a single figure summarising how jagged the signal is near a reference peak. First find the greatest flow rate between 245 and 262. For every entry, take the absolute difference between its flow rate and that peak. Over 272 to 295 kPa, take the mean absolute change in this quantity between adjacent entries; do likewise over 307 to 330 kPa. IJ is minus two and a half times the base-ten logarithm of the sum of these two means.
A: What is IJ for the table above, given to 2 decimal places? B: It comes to 1.16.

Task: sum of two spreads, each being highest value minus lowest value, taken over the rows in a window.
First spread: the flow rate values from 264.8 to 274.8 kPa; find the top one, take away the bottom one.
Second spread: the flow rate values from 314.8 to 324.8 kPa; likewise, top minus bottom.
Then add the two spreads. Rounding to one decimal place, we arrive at 1.4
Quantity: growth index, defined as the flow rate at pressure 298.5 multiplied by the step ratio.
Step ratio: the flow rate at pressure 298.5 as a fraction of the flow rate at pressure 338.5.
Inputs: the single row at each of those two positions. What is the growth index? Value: 3.2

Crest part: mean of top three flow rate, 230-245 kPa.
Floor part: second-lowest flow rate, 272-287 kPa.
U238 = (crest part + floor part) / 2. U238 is 3.62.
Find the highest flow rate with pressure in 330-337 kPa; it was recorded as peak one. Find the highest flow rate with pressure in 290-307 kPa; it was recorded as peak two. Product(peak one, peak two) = 12.8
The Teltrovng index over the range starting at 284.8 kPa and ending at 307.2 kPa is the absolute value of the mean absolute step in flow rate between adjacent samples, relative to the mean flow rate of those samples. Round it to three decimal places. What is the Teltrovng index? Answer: 0.027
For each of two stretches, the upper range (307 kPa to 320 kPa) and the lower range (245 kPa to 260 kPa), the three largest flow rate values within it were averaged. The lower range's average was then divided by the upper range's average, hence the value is 1.33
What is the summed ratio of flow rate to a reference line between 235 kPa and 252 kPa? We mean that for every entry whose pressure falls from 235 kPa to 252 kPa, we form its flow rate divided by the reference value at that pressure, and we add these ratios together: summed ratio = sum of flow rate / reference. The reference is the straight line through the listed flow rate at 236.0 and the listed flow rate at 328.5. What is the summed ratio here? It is 7.0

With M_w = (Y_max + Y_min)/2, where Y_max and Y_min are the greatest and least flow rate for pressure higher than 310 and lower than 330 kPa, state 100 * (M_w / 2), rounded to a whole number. 144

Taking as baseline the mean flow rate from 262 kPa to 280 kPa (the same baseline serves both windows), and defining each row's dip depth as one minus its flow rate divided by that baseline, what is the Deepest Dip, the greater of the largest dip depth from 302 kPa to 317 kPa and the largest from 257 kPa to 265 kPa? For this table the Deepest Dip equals 0.39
